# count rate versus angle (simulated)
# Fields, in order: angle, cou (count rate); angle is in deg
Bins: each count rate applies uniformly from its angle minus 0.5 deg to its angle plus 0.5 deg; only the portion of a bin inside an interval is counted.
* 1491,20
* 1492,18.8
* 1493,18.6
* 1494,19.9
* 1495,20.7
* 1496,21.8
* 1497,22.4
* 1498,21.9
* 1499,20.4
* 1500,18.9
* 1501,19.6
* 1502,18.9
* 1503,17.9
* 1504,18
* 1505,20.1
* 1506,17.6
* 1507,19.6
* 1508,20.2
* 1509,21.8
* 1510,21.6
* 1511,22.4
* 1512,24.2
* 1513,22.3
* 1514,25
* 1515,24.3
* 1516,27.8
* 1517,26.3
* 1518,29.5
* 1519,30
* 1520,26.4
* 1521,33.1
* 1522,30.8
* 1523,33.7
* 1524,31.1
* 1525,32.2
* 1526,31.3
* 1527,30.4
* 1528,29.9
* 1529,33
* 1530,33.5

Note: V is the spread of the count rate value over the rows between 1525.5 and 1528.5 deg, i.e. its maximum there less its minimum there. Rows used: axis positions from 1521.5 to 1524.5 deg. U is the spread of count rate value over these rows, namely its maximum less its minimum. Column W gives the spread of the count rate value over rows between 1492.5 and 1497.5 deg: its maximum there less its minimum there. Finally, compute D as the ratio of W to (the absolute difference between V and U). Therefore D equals 3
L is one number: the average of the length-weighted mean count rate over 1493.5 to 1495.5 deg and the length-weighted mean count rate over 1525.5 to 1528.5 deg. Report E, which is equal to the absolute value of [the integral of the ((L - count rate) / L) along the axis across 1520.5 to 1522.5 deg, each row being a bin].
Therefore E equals 0.51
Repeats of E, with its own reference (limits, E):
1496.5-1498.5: 0.26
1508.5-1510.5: 0.29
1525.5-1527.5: 0.43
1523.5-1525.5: 0.49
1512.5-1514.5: 0.14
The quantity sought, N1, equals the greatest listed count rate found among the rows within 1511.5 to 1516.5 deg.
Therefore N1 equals 27.8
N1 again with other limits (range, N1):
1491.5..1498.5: 22.4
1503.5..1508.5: 20.2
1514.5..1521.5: 33.1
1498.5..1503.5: 20.4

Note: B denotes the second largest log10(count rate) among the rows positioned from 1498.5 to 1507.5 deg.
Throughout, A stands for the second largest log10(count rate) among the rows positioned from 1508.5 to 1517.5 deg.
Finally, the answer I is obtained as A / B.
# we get 1.09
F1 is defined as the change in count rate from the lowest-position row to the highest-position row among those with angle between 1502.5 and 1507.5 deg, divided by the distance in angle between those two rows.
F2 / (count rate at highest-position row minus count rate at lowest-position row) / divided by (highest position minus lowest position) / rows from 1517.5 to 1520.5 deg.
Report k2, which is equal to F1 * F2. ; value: -0.66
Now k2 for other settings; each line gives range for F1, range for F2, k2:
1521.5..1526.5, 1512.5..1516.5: 0.23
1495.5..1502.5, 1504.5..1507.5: 0.12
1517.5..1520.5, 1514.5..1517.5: -1.55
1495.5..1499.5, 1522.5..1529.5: 0.05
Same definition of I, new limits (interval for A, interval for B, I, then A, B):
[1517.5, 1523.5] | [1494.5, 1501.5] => 1.13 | 1.52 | 1.34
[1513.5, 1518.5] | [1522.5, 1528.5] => 0.96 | 1.44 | 1.51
